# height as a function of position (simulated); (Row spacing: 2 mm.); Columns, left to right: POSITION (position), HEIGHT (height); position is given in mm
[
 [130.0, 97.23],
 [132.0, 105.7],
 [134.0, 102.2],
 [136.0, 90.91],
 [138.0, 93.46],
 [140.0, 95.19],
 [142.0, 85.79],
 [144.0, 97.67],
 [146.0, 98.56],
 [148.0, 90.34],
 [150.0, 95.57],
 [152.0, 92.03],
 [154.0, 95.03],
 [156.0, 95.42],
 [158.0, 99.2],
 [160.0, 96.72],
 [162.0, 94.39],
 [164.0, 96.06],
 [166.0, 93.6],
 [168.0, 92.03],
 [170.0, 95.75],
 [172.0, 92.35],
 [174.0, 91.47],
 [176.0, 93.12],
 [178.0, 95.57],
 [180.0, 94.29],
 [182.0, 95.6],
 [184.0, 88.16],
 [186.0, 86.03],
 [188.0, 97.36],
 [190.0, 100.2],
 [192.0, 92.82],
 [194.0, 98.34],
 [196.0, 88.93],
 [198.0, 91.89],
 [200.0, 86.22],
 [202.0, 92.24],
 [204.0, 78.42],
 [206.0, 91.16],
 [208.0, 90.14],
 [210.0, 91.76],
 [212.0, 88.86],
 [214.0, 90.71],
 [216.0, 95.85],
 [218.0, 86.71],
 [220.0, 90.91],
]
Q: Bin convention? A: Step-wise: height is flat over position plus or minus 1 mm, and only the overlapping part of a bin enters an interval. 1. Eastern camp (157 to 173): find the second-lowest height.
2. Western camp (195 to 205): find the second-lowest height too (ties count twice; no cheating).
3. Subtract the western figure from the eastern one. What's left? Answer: 6.1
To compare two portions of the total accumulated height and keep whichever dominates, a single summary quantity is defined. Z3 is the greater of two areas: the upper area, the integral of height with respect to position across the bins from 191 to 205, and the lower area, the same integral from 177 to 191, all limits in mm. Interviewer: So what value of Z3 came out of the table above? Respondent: 1314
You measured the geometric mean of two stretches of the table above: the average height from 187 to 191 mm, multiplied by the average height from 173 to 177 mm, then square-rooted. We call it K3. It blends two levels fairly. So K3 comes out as 95.5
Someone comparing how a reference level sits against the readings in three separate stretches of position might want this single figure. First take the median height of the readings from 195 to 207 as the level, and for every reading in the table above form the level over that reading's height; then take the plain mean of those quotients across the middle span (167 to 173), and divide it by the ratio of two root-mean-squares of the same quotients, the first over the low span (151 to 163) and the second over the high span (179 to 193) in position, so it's 0.99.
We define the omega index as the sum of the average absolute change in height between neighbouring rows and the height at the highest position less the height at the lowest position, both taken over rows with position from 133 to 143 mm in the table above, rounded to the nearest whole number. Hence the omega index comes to -10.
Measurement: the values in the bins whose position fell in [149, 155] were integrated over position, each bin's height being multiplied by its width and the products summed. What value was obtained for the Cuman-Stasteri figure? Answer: 565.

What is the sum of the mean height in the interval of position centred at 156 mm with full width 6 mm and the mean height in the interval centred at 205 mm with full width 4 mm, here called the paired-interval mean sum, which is 181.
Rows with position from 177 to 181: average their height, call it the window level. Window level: 94.9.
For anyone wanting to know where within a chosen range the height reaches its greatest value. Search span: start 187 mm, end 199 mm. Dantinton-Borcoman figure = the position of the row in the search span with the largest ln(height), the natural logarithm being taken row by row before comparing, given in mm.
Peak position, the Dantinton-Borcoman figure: 190.0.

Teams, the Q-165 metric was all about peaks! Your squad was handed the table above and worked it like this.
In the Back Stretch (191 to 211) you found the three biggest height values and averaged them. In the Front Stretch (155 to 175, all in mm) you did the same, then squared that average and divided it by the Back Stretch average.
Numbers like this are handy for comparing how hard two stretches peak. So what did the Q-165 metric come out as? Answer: 100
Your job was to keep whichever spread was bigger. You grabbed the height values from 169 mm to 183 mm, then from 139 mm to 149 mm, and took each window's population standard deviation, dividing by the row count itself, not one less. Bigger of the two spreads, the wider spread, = 4.8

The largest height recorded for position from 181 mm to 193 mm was 100.2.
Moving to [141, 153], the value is 98.56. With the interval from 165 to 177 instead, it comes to 95.75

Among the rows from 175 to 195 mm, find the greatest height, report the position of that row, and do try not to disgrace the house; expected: 190.0 mm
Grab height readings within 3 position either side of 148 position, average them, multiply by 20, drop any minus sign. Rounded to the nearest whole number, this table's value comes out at 1896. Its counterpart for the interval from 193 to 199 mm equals 1861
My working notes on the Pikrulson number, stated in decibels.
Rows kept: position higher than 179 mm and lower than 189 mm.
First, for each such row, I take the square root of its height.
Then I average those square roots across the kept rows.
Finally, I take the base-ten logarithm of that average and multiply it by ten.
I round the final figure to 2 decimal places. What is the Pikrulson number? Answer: 9.82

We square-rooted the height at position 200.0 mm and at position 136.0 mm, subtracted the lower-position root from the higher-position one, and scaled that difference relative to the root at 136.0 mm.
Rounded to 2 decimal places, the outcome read -0.03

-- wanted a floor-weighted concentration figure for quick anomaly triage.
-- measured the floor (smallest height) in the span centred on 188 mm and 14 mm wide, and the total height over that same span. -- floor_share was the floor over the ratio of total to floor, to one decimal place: 11.2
